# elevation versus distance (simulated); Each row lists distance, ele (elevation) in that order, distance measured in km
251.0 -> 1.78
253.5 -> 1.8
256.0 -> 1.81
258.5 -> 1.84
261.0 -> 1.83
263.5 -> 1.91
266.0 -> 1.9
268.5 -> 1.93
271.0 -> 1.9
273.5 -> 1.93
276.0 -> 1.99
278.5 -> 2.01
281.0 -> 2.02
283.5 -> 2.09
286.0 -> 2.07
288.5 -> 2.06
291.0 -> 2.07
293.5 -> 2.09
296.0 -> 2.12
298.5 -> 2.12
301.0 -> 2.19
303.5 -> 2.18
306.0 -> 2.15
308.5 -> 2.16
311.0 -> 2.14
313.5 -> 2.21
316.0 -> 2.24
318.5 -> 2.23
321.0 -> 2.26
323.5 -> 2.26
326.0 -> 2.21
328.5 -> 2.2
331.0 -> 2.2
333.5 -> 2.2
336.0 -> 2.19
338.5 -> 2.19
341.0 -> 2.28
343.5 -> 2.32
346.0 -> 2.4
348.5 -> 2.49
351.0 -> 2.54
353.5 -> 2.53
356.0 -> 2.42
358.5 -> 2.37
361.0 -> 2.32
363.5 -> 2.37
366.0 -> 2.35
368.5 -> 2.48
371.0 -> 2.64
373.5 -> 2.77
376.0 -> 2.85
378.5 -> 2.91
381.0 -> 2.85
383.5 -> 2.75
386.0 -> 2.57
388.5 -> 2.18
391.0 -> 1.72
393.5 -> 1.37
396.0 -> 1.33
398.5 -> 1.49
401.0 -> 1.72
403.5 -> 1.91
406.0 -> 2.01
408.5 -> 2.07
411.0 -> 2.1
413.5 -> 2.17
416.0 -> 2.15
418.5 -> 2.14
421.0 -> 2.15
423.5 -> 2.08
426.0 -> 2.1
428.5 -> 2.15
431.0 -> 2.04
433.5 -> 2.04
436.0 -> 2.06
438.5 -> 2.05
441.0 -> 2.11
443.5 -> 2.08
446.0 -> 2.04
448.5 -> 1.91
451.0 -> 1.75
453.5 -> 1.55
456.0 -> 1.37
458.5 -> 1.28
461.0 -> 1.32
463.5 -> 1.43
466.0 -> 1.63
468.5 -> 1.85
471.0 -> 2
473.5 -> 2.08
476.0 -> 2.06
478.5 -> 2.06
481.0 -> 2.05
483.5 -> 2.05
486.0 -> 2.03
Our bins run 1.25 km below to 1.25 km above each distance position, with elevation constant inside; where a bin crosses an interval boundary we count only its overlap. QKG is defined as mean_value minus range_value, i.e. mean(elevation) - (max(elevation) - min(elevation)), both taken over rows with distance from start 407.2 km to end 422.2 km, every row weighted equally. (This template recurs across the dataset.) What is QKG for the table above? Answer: 2.0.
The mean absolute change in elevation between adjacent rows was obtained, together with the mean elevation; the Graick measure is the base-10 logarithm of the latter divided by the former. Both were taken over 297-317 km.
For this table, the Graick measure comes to 1.8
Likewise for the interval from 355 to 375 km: 1.5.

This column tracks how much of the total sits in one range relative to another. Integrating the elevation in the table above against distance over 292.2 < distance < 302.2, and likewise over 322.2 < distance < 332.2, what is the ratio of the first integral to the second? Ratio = 0.96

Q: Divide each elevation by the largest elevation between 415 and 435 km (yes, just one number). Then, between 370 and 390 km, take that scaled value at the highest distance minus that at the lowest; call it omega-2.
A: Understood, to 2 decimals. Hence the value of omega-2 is -0.21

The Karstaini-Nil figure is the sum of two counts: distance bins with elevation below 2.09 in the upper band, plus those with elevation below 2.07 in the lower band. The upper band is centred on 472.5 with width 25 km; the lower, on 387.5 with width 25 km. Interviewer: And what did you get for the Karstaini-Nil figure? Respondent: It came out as 14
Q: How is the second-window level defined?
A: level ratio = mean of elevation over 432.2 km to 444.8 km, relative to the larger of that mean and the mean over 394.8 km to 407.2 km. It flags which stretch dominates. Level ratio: 1.00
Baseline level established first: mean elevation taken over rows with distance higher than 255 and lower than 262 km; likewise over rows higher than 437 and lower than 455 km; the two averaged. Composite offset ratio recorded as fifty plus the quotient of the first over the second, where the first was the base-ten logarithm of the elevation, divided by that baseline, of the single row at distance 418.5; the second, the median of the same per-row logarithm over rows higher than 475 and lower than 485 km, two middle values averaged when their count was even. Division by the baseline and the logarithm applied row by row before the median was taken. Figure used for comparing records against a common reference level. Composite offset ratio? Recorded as 51.4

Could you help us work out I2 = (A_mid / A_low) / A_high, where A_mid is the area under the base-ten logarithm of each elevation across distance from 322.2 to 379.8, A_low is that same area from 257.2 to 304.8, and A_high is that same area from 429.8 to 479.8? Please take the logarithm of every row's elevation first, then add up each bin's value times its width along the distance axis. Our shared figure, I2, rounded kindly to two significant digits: 0.12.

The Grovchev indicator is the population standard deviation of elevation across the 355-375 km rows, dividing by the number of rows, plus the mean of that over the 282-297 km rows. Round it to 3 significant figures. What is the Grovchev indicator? 2.23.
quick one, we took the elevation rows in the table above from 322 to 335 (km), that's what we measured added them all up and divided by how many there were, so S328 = 2.21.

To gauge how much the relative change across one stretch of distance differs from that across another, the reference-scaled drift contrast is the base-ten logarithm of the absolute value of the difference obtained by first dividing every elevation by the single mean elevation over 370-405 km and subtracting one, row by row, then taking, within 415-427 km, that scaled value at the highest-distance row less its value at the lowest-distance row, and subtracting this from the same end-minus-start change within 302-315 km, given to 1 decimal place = -1.4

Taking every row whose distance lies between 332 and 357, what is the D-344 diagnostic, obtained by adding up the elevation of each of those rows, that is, 24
